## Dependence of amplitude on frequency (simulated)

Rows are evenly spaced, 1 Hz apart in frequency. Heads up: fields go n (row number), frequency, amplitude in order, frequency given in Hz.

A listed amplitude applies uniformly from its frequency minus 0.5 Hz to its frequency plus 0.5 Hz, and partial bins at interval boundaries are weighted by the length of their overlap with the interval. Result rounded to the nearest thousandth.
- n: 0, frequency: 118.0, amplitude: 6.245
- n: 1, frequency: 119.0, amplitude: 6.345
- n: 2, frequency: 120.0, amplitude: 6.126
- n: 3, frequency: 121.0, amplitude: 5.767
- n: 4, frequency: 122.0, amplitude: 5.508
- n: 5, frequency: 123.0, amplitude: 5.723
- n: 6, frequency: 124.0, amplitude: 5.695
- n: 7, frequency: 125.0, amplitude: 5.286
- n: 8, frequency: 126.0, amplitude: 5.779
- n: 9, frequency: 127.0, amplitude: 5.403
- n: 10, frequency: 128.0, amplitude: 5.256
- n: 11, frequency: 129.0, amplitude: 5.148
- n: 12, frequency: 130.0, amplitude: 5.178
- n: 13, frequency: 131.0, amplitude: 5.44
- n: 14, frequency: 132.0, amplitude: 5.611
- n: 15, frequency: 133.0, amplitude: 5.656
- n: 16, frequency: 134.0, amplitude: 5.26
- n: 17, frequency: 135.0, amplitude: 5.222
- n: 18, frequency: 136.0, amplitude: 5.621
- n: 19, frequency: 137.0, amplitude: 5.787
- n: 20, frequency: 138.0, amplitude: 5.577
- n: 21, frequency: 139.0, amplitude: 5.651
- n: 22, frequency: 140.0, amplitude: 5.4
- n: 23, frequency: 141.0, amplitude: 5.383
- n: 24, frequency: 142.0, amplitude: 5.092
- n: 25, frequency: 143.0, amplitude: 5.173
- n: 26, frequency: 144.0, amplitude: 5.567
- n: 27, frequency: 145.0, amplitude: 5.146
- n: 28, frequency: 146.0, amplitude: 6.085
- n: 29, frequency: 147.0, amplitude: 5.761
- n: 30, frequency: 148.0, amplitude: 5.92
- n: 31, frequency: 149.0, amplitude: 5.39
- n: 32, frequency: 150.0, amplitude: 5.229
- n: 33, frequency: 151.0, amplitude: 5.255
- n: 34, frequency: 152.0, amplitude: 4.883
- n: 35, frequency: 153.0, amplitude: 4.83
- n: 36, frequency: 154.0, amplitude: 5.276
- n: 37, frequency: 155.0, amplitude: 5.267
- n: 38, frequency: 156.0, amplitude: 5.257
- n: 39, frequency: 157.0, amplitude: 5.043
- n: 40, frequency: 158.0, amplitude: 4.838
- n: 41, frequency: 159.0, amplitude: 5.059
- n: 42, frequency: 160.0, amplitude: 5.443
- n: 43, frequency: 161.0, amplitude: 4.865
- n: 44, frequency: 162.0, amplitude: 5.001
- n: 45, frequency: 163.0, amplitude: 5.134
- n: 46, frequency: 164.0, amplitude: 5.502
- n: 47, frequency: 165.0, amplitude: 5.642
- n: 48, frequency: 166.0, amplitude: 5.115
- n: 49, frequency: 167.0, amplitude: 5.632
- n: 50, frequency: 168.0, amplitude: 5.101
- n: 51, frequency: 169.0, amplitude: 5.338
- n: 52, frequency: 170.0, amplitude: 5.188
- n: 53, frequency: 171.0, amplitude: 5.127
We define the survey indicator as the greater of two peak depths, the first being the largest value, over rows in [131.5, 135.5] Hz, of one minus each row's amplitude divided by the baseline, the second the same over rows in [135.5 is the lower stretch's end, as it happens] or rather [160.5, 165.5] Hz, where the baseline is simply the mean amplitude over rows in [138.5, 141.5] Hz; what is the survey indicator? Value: 0.112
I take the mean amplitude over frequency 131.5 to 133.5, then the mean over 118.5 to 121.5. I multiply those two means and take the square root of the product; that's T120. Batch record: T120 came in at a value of 5.85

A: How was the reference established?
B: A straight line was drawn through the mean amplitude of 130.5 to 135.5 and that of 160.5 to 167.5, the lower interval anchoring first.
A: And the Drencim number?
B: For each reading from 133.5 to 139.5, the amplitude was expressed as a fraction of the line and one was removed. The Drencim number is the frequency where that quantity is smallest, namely 135.0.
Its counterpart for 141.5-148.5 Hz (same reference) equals 142.0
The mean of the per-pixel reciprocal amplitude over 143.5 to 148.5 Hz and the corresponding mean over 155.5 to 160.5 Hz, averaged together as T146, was 0.186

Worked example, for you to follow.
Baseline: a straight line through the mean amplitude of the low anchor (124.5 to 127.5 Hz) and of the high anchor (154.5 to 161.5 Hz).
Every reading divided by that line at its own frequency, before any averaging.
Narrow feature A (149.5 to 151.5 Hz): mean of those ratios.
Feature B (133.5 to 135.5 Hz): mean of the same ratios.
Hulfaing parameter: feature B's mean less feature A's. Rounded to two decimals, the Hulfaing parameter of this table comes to -0.04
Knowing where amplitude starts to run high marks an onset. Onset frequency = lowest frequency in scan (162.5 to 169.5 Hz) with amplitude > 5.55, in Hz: 165.0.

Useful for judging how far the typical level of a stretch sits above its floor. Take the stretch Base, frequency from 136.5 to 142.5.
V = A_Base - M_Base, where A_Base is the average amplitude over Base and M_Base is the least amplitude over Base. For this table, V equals 0.39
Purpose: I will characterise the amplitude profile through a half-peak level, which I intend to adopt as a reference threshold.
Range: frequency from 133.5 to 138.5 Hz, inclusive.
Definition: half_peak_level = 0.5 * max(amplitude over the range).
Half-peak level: 2.89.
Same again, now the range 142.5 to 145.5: 2.78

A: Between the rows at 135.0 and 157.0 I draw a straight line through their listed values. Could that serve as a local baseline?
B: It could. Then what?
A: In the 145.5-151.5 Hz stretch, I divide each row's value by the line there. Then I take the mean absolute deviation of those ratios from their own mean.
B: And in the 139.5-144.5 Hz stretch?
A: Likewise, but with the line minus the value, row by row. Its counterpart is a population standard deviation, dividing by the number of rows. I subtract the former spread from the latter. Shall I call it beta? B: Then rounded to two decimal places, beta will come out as 0.11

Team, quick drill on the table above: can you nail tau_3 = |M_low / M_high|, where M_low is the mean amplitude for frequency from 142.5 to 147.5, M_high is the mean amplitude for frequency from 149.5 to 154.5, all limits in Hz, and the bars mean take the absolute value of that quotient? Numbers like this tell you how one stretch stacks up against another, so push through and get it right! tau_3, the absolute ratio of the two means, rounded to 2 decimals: 1.09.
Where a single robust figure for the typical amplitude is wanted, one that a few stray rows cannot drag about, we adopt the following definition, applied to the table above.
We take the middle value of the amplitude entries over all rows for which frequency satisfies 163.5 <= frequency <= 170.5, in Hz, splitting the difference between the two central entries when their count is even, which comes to 5.34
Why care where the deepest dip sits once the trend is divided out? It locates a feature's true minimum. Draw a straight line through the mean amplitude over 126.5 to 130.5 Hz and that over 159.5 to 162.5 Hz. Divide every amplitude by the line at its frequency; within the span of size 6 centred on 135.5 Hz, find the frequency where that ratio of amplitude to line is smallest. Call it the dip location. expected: 135.0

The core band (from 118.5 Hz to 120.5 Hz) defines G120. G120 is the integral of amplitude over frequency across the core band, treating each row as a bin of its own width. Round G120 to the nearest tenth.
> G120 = 12.5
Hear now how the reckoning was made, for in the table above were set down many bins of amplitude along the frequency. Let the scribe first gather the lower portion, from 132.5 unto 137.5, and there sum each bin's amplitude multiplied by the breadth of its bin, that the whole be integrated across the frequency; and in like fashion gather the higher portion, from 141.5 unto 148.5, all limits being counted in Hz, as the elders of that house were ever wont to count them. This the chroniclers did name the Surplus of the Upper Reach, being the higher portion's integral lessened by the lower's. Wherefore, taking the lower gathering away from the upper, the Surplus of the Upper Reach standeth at 11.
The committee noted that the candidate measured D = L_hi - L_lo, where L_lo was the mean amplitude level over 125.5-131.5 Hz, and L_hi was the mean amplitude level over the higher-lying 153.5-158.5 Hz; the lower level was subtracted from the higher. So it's -0.23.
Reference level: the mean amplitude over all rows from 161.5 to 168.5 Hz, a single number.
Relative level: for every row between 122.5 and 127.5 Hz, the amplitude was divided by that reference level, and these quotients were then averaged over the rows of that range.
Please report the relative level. 1.05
